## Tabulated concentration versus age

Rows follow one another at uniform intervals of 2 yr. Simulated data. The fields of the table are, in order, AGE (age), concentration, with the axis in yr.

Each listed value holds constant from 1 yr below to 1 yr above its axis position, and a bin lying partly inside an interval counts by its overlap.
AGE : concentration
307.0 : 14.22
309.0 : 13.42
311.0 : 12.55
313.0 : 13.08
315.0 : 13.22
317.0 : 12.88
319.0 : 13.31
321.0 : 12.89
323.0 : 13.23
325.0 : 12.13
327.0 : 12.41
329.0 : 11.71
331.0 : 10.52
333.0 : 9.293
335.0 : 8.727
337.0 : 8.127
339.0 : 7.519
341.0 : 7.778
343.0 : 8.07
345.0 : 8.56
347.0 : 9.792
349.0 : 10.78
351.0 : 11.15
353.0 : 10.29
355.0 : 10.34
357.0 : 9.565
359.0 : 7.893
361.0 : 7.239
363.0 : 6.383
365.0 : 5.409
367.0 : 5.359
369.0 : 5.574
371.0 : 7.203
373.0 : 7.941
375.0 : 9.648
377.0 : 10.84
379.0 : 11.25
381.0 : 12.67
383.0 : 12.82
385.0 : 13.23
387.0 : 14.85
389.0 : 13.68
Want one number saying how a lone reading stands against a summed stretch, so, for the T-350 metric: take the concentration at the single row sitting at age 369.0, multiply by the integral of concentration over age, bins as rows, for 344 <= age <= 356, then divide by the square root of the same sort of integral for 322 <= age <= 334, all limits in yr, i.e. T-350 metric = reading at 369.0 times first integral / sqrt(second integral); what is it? 58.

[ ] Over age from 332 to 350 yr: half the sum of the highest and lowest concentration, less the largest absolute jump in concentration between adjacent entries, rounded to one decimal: 7.9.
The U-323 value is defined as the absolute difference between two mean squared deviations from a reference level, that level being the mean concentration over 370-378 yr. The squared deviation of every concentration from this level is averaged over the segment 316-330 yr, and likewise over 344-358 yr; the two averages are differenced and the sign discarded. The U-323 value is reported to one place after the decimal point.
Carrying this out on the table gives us 12.3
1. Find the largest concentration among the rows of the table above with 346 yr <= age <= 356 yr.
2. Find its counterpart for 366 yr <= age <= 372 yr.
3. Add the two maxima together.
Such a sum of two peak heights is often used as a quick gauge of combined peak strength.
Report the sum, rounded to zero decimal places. 18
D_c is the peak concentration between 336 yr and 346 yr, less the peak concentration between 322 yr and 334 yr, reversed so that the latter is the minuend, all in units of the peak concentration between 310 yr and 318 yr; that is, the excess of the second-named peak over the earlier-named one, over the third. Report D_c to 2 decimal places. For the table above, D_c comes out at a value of 0.35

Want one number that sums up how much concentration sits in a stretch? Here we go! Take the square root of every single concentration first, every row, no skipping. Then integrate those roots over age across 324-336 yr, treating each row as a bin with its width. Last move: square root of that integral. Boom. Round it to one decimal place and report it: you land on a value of 6.3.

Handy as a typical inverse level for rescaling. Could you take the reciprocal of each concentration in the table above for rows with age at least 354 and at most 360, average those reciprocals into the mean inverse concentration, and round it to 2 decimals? 0.11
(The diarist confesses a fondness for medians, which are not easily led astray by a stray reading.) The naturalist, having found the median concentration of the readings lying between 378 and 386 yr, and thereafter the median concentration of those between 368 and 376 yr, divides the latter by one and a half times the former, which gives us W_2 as 0.40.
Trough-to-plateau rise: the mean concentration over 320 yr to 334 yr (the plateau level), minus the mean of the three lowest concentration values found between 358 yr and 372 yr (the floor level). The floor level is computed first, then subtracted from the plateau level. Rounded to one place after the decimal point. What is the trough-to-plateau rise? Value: 6.3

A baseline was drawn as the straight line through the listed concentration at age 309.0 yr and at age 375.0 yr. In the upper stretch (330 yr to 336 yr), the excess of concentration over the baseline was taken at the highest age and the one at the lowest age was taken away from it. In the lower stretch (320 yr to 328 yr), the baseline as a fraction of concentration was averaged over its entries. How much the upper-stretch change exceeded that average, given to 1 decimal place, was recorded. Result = -2.6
